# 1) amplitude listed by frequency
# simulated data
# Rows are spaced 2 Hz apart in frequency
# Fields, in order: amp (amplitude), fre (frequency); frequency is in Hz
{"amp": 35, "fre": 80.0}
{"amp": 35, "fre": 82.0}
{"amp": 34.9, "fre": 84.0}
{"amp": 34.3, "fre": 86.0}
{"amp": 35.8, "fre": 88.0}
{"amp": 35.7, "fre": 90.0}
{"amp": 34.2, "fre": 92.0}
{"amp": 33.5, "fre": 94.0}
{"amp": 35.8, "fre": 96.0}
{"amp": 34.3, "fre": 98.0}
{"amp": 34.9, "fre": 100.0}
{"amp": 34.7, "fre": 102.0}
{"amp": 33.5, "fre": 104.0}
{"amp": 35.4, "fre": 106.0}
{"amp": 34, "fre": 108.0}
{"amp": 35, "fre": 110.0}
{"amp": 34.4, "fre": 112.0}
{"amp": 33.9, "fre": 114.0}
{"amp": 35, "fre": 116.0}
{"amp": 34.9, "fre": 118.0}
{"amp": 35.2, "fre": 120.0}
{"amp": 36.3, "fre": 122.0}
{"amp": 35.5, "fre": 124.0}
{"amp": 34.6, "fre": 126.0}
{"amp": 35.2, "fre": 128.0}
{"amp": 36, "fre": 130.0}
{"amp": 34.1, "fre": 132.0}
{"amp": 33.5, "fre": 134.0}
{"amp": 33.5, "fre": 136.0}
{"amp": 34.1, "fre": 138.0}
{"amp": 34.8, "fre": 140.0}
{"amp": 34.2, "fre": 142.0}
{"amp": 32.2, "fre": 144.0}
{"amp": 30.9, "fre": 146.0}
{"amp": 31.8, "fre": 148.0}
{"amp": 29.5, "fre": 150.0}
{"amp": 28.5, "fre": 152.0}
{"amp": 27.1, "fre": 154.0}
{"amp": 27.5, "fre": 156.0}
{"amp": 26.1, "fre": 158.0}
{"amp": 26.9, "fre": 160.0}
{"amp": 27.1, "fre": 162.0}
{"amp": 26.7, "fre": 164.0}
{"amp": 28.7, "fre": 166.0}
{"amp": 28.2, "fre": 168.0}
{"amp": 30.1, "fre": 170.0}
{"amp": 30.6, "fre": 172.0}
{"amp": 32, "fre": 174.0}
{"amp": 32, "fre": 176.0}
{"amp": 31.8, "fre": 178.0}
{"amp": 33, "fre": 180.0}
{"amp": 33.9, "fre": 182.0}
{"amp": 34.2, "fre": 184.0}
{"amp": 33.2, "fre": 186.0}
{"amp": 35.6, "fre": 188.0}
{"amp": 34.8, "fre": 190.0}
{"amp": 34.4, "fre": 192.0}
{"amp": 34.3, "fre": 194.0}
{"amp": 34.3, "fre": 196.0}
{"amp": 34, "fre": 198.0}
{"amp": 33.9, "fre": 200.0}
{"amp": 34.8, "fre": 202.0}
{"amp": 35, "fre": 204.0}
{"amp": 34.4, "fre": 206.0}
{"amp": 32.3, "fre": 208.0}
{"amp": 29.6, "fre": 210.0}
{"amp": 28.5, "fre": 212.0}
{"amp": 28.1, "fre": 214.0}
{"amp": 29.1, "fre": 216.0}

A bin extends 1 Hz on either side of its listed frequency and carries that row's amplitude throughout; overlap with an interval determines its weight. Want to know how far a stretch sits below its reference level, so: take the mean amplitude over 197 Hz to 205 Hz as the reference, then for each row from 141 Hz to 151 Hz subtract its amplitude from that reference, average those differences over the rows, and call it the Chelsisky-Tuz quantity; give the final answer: 2.7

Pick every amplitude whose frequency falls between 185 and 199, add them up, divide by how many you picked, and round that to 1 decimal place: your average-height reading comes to 34.4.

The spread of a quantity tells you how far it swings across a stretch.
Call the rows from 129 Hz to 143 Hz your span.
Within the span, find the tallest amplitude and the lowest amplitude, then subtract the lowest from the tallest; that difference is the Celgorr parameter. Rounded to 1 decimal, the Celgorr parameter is 2.5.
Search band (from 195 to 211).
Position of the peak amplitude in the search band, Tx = 204.0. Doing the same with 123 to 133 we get 130.0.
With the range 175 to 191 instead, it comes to 188.0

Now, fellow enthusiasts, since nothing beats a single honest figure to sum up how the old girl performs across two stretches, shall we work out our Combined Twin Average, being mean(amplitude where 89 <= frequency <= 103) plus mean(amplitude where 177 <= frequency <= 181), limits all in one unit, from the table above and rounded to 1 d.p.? 67.1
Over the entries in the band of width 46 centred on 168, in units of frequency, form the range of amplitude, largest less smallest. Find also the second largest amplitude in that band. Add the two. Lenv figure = 44.3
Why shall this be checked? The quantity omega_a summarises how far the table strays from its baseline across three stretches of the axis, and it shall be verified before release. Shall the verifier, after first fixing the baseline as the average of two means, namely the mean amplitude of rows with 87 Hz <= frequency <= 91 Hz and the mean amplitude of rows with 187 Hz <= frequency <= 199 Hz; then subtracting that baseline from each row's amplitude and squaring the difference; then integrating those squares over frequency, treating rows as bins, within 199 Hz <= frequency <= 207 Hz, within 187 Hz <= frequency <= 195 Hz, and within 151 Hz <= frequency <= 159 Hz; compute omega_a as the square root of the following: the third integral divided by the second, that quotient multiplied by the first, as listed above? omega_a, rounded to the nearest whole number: 27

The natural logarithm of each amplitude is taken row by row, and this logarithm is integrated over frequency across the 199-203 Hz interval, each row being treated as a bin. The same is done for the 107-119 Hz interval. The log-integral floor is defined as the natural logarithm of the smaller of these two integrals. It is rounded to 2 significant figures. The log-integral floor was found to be 2.6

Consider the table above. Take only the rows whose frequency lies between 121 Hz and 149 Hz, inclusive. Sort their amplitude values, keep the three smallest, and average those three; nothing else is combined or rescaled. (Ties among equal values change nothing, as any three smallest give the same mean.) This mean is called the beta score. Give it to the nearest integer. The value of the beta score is 32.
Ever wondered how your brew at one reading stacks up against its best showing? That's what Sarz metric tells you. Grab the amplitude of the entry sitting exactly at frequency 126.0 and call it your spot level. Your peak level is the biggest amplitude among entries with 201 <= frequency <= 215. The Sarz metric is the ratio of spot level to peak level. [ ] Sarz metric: 0.99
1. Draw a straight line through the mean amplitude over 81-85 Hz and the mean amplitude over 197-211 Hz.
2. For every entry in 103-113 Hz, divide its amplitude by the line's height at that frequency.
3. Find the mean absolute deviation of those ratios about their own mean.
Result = 0.017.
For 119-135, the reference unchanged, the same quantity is 0.020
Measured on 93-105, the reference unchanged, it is 0.020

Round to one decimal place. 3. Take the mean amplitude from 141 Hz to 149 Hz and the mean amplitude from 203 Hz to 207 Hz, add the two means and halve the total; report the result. 33.5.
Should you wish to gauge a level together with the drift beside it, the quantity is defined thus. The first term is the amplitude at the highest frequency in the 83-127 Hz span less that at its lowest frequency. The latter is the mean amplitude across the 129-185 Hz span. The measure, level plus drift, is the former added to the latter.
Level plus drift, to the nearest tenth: 30.7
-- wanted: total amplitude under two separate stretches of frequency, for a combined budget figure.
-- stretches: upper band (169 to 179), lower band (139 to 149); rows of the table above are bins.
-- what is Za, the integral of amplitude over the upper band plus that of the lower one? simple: 641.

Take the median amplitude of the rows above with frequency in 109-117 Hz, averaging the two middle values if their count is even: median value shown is 34.7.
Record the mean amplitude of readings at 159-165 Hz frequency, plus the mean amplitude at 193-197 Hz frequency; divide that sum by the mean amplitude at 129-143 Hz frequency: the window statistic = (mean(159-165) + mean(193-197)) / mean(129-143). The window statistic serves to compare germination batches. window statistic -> 1.78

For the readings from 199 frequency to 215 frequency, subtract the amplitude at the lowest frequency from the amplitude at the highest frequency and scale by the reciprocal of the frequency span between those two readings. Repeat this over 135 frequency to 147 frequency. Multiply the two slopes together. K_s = 0.11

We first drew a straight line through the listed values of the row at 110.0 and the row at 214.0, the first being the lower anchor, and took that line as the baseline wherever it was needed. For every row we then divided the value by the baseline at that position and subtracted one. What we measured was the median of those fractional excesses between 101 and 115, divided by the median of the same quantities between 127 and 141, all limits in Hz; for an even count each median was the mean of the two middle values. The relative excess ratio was -0.81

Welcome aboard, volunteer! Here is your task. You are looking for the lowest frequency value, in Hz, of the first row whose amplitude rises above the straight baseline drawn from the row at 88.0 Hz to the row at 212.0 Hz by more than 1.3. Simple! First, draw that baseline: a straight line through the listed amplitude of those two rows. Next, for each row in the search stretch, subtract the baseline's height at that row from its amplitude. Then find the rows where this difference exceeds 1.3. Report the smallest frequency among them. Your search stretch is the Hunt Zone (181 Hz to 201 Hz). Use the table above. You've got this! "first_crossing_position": 182.0 Hz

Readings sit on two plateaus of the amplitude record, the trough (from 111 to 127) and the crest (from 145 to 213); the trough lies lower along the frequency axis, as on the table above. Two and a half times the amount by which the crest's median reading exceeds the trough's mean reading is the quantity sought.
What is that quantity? -8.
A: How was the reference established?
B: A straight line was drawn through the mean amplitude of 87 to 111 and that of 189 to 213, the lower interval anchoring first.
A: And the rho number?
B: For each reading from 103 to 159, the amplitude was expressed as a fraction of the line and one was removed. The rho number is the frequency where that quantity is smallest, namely 158.0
